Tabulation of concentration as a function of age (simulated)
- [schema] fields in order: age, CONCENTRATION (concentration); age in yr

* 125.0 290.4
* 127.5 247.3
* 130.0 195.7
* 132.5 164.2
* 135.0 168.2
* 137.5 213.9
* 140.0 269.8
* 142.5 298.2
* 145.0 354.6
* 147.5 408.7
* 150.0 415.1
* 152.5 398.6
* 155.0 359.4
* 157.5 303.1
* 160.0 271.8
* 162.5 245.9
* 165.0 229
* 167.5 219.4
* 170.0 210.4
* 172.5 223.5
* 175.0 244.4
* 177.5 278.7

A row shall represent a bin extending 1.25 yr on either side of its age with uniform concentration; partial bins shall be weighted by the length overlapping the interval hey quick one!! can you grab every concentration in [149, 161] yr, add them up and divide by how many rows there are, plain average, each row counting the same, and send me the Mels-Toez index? 350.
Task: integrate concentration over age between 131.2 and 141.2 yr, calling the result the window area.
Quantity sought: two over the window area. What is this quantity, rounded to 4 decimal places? 0.0010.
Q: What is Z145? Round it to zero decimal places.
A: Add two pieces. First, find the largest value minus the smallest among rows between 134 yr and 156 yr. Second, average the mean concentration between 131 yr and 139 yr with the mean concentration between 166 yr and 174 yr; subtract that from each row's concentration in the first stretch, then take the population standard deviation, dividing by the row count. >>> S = 331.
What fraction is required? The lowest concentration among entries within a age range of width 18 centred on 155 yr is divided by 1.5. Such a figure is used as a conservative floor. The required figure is 164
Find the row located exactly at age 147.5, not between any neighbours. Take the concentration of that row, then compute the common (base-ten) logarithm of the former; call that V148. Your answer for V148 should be 2.61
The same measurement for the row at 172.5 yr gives 2.35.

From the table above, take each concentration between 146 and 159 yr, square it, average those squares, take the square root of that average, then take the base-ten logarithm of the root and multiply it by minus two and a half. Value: -6.45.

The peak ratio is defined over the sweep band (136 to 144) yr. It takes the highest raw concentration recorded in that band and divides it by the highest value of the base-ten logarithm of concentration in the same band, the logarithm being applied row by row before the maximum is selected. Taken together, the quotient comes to 121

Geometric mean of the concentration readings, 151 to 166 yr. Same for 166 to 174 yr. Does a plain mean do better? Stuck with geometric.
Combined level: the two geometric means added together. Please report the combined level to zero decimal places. 513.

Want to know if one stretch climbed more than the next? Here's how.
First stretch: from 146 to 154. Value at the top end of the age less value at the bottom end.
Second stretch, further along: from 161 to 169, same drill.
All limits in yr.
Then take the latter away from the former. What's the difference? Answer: 16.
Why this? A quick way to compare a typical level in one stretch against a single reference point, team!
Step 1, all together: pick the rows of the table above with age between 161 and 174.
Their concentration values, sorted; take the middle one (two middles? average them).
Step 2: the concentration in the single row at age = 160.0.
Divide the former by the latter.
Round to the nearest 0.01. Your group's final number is 0.82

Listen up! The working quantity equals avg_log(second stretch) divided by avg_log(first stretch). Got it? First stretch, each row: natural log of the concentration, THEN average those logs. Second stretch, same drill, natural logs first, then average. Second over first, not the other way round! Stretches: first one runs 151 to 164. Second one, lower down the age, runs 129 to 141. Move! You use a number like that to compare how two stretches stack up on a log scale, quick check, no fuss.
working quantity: 0.92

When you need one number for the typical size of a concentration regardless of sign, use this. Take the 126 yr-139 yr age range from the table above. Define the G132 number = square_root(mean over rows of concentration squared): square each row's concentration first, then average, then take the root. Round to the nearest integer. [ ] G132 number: 200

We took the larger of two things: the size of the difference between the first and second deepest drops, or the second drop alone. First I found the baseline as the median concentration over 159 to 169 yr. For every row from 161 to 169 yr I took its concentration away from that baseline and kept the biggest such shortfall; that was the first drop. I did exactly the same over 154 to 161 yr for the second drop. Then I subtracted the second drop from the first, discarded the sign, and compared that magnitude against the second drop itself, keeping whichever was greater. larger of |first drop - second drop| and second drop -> 52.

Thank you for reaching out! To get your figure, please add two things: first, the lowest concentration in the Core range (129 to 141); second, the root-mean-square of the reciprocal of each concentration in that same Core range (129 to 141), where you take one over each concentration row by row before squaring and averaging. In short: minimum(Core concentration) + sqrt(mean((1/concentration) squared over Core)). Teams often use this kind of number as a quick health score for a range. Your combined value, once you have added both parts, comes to 164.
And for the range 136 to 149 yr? 214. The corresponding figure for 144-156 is 355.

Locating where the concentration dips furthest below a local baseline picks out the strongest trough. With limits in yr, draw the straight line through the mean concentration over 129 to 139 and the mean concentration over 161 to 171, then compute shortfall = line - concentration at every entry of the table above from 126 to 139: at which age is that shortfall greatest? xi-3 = 132.5 yr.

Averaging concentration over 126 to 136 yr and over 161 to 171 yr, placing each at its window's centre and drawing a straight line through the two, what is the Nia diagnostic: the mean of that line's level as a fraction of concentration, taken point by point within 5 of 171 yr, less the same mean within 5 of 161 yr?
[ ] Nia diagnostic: 0.2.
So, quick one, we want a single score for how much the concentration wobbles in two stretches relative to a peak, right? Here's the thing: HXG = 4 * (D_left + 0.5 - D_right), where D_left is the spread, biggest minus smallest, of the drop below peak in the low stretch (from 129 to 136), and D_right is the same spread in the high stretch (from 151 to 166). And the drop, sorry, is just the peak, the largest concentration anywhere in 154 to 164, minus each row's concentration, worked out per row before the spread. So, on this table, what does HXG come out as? -550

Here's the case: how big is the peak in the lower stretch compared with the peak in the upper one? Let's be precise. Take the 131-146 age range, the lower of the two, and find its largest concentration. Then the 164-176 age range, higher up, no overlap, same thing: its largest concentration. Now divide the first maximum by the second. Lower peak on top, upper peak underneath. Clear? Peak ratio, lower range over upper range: 1.5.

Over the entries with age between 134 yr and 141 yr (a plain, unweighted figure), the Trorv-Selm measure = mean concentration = 217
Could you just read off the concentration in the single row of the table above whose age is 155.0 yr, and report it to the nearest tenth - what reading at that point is 359.4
